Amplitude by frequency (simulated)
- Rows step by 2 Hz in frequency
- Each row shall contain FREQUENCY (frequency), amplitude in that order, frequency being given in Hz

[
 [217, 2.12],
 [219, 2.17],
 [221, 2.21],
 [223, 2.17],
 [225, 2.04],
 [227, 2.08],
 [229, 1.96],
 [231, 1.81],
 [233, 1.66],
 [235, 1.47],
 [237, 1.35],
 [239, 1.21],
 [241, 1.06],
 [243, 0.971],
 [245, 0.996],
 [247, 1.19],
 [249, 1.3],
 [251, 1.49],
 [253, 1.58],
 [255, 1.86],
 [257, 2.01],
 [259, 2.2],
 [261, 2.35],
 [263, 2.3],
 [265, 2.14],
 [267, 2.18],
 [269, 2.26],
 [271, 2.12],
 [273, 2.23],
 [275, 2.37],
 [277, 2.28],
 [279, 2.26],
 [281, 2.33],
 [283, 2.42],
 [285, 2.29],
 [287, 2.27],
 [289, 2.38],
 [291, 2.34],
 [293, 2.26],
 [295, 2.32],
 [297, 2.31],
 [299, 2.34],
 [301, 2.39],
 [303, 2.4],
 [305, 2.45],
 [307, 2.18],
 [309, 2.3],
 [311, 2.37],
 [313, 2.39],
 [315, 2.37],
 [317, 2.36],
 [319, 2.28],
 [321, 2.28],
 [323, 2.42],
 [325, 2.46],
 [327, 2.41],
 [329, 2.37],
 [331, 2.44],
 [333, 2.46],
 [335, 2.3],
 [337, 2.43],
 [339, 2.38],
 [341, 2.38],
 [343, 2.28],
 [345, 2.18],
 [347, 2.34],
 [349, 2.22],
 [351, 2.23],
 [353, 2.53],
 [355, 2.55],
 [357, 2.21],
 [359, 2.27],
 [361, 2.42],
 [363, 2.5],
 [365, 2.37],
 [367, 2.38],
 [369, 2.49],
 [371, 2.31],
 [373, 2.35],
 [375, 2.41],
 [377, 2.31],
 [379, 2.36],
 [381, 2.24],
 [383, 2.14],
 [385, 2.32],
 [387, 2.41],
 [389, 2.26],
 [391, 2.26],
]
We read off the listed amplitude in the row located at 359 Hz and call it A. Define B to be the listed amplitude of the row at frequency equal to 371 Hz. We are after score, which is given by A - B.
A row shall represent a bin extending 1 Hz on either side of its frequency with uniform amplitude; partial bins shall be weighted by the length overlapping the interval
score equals -0.04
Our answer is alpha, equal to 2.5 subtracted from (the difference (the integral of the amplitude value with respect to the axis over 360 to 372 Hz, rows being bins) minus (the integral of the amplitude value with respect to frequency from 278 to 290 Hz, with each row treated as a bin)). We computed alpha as -1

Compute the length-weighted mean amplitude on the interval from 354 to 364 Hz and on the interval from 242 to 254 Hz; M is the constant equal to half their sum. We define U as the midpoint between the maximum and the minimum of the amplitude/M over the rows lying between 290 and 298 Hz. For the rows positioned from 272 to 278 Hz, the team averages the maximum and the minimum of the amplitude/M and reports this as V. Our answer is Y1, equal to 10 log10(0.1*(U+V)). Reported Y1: -5.98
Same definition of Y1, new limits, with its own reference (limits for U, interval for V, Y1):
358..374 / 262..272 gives -5.98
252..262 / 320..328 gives -6.24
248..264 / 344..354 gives -6.39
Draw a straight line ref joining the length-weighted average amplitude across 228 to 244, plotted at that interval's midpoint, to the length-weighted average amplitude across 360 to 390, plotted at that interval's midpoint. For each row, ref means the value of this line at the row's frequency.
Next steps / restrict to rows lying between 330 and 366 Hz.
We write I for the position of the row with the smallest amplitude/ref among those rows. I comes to 357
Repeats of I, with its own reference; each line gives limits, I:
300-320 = 307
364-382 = 381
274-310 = 307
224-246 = 243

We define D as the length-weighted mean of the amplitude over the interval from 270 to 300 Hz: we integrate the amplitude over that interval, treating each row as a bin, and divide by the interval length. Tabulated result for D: 2.30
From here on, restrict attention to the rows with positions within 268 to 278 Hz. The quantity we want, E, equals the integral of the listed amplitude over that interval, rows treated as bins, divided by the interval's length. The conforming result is 2.25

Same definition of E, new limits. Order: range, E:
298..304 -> 2.38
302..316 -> 2.35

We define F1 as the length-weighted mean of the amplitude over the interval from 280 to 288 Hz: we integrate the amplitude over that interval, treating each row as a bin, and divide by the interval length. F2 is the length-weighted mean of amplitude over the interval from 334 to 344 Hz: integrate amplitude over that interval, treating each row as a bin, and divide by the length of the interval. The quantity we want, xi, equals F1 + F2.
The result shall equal 4.68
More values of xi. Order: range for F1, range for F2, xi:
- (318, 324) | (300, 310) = 4.67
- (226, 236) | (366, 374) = 4.18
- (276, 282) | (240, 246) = 3.30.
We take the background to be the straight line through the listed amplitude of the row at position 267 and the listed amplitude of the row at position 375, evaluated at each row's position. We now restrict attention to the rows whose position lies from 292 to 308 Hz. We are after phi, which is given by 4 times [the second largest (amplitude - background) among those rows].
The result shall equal 0.57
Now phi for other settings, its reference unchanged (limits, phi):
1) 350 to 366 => 0.67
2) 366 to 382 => 0.00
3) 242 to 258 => -1.18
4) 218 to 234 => 0.37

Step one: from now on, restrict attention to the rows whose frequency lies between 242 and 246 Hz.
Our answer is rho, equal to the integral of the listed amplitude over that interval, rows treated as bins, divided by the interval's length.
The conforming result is 0.98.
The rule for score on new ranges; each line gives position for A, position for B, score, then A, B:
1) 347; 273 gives 0.11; 2.34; 2.23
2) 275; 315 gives 0.00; 2.37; 2.37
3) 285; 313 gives -0.10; 2.29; 2.39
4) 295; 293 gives 0.06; 2.32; 2.26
